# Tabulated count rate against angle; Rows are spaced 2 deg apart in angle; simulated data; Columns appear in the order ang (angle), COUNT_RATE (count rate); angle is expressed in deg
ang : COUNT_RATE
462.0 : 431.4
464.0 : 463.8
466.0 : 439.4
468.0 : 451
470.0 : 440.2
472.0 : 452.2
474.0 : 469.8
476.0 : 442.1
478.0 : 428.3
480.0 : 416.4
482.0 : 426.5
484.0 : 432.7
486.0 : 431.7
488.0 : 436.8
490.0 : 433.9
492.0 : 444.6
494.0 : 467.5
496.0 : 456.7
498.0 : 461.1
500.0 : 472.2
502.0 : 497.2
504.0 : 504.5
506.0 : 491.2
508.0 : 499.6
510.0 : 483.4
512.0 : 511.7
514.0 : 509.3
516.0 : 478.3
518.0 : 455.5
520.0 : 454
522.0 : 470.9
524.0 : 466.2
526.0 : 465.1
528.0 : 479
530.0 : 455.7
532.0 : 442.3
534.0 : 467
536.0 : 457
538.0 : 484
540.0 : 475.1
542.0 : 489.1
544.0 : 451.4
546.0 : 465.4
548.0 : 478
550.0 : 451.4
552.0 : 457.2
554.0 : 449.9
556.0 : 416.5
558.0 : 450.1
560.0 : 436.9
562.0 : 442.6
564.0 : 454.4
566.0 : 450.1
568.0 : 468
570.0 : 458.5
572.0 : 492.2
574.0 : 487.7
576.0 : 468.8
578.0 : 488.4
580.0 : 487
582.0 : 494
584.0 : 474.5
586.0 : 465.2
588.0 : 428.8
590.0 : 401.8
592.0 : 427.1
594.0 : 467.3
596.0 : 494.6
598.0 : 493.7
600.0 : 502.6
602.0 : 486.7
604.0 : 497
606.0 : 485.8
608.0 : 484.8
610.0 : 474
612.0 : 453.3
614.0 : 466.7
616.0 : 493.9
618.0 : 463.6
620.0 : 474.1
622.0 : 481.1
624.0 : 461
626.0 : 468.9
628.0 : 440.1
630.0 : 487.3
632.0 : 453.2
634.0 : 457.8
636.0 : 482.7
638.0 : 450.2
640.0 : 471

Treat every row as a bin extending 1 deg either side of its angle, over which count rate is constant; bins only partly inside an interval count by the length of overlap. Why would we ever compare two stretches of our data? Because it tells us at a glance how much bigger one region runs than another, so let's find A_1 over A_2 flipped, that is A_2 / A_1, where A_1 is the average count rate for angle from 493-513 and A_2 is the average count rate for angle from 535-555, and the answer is 0.961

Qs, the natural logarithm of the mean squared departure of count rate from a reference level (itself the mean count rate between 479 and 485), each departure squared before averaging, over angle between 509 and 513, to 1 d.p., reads 8.6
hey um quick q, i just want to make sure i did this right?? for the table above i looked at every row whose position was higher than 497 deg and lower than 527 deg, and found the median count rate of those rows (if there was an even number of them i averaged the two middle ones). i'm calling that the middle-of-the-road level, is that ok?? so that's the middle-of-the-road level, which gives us 478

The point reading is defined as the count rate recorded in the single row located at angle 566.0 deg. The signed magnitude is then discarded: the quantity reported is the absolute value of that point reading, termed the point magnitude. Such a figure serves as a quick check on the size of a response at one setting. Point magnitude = 450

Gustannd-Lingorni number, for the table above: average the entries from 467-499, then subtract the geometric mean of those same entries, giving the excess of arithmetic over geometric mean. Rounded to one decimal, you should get 0.2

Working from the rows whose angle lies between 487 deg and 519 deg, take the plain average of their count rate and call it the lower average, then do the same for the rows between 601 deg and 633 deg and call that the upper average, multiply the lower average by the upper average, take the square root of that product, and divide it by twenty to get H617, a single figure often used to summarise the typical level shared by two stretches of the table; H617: 23.7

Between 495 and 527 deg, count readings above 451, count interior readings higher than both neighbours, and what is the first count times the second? 64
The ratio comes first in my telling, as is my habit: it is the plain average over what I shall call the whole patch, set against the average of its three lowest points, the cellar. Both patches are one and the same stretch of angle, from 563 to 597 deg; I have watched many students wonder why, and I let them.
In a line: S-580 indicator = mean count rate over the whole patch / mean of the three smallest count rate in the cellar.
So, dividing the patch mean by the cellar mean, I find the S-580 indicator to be 1.110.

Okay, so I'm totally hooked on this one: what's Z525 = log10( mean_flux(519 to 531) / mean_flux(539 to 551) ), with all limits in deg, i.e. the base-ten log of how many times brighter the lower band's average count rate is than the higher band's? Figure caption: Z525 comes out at 0.00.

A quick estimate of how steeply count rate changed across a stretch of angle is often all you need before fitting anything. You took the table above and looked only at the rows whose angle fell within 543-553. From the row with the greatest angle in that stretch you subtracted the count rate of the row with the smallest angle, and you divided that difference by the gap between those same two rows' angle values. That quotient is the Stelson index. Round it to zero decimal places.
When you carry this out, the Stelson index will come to 1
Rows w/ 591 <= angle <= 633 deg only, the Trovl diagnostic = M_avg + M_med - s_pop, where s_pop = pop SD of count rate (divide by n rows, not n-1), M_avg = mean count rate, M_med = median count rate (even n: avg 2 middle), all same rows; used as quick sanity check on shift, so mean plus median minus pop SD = 929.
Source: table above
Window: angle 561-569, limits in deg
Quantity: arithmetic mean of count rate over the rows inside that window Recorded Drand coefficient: 454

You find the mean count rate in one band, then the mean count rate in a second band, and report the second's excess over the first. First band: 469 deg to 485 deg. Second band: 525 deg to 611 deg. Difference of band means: 28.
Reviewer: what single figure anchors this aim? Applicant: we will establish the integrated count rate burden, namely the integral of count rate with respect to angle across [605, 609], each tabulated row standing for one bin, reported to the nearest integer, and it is 1941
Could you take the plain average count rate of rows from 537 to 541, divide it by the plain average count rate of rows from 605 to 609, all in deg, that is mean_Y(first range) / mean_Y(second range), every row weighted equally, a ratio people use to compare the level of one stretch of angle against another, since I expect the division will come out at 0.99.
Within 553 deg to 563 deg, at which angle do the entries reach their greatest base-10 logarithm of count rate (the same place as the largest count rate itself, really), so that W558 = 558.0 deg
